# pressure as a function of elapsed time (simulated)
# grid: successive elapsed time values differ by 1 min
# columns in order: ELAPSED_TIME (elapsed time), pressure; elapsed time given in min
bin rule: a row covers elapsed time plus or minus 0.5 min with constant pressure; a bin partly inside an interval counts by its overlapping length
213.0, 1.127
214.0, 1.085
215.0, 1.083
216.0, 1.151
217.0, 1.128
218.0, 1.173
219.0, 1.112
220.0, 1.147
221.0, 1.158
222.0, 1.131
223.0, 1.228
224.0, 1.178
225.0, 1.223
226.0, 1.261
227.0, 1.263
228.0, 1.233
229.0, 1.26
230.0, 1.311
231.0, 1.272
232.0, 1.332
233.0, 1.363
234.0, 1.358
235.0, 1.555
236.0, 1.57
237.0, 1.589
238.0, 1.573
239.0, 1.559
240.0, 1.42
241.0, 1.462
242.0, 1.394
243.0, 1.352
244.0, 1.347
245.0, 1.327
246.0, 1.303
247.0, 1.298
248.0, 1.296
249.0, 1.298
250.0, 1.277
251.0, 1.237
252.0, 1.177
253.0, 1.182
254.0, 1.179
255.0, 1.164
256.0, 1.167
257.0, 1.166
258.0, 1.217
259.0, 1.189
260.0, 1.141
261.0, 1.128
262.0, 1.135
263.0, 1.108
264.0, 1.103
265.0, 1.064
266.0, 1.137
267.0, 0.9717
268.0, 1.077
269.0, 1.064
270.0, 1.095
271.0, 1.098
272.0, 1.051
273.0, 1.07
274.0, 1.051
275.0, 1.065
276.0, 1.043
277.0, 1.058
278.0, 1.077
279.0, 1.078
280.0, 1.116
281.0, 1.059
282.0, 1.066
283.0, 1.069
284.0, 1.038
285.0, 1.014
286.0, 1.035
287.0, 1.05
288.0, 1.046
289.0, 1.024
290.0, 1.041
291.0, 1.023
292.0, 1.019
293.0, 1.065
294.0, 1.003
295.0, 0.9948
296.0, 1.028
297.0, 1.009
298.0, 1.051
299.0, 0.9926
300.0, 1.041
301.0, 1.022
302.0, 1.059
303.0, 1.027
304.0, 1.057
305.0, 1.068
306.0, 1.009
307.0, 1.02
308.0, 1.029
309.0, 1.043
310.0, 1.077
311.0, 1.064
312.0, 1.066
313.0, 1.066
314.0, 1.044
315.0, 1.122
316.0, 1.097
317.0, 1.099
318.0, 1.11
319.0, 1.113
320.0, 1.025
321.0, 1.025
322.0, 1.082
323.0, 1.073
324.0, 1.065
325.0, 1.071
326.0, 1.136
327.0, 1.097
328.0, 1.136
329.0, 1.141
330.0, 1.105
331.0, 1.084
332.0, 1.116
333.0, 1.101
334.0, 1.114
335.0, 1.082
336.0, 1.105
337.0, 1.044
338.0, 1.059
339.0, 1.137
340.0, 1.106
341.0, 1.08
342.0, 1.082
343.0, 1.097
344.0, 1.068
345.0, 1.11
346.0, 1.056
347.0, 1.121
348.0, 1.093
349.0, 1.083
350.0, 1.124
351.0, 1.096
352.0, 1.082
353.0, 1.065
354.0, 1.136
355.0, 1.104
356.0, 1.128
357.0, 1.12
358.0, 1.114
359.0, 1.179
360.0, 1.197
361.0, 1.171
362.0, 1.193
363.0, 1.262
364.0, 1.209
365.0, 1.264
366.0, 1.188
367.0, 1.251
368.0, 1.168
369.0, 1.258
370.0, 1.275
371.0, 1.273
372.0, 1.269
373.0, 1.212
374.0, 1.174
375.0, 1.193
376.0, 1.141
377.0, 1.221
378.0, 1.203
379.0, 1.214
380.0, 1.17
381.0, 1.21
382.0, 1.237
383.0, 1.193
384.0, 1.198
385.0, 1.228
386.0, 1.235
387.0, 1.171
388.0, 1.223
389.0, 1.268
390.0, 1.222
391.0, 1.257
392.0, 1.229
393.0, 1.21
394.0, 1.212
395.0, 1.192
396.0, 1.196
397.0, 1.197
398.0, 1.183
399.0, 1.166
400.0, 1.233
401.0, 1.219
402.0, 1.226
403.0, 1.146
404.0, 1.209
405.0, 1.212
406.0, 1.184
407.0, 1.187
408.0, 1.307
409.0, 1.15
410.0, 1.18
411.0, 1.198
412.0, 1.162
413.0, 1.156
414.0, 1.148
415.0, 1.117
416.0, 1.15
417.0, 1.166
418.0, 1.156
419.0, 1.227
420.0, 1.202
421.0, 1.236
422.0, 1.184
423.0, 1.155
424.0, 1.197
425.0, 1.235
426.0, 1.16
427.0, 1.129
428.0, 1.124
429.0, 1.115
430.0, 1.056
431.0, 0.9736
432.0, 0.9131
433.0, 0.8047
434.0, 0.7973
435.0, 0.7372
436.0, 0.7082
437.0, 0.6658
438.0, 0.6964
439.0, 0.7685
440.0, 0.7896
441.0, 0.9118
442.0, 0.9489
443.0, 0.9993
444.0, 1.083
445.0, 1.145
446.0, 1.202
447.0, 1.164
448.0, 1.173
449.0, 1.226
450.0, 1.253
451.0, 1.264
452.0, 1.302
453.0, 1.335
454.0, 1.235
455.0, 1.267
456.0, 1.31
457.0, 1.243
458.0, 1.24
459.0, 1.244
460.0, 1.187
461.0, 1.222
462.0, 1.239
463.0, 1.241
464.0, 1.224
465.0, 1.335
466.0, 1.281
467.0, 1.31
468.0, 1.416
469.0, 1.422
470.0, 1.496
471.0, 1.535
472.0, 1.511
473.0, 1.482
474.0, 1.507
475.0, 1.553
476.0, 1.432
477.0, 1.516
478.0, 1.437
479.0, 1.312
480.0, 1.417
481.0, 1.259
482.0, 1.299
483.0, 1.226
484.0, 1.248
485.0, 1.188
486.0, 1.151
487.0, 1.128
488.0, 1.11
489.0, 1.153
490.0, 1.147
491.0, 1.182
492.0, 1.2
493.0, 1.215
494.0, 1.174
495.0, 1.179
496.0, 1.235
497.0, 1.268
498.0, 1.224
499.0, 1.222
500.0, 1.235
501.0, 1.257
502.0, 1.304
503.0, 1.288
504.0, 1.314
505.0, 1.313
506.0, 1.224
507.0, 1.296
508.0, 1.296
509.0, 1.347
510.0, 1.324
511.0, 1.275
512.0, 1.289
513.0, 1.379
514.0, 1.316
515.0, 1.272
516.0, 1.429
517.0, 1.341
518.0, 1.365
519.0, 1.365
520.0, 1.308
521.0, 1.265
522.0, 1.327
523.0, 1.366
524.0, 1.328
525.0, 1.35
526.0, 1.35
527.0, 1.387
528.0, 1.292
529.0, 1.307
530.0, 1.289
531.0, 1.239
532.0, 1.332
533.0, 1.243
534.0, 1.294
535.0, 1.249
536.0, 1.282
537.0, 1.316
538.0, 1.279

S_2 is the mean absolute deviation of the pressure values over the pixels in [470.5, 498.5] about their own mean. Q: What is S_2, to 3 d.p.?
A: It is 0.125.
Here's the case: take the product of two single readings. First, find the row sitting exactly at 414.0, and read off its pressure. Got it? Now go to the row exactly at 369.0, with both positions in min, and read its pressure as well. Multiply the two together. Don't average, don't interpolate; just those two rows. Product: 1.44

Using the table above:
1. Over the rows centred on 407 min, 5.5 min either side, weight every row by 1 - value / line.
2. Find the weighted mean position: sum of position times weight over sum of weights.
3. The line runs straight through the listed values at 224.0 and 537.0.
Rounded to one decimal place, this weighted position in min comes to 407.4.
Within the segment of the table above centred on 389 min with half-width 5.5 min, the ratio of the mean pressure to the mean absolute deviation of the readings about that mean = 66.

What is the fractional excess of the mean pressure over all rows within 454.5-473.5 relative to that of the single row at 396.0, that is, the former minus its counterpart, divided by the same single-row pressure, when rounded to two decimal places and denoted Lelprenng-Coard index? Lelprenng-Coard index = 0.11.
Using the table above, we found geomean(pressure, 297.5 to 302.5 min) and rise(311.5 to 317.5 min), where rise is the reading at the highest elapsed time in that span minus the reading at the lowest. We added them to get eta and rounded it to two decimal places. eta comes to 1.07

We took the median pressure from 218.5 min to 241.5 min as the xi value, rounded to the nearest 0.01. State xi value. 1.27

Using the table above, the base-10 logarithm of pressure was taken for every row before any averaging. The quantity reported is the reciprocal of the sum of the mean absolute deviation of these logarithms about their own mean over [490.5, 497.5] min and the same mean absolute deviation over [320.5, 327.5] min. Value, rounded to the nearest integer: 53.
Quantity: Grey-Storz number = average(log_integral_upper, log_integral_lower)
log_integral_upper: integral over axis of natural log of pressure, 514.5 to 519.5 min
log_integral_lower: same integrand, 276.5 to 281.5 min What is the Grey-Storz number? 0.94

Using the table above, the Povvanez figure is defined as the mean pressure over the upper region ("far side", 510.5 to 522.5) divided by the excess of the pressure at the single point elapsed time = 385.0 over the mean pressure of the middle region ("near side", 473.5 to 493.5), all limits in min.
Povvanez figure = -24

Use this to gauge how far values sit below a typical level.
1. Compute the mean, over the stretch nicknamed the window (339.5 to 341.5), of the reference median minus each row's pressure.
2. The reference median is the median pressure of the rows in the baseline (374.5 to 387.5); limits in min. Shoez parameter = 0.11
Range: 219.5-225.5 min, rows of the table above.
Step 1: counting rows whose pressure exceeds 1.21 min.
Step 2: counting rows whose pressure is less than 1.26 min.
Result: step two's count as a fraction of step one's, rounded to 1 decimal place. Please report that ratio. 3.0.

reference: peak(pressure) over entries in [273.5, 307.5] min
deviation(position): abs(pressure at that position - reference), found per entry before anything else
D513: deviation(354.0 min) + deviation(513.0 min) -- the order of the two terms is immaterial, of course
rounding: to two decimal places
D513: 0.28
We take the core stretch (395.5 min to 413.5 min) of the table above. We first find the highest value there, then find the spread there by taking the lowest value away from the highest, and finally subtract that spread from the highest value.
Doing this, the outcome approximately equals 1.15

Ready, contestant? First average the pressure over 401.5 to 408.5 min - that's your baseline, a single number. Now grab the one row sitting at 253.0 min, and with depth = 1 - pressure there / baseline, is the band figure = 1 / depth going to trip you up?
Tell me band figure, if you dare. 43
